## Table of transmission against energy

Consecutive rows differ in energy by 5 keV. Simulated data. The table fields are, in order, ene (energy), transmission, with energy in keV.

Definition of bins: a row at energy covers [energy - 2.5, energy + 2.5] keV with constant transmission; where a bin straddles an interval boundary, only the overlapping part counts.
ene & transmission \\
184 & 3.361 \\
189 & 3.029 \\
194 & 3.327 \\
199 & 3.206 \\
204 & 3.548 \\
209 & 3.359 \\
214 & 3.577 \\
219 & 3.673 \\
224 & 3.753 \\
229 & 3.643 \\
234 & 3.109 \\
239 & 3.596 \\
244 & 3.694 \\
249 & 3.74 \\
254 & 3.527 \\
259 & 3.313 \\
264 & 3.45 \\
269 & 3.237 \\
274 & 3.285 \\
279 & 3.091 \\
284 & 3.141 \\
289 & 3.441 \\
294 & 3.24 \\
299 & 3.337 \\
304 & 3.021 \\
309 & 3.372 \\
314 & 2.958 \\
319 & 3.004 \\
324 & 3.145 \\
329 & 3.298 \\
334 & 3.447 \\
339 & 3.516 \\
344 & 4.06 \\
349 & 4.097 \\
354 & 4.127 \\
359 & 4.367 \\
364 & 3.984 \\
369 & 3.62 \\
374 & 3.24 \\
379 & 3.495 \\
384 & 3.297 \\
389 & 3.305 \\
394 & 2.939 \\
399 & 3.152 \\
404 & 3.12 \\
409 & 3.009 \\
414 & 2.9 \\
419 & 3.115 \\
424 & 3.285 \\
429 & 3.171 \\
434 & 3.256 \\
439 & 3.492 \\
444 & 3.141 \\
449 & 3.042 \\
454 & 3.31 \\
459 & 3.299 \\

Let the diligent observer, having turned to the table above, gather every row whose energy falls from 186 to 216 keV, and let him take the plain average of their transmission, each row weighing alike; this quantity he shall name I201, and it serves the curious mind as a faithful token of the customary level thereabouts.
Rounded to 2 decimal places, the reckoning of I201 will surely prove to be 3.34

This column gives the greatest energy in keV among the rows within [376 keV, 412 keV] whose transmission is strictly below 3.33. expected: 409 keV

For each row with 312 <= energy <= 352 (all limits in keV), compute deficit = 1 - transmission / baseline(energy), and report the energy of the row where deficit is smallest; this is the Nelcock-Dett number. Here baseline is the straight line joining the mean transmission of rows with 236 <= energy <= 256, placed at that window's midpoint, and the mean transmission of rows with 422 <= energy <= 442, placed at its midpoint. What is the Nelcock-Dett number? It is 349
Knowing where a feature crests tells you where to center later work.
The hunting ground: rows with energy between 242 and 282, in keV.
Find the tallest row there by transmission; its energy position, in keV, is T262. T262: 249 keV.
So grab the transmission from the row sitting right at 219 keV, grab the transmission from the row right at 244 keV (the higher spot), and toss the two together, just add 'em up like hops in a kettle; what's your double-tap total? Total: 7.4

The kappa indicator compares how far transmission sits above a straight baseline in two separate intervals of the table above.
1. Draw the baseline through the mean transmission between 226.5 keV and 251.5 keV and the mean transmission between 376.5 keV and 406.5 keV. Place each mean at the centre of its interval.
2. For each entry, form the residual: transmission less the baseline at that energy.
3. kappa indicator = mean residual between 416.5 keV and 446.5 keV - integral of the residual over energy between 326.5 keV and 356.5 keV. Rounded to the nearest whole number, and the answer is -13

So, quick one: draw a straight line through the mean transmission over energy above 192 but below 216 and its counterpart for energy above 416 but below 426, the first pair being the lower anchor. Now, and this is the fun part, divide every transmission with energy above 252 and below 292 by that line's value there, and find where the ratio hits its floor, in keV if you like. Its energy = 279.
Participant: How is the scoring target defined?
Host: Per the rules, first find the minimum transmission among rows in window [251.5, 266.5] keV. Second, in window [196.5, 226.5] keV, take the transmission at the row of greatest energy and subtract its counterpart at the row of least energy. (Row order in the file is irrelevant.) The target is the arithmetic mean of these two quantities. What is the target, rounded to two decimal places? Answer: 1.93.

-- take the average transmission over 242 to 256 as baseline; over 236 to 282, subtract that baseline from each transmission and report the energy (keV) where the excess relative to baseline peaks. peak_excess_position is 249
